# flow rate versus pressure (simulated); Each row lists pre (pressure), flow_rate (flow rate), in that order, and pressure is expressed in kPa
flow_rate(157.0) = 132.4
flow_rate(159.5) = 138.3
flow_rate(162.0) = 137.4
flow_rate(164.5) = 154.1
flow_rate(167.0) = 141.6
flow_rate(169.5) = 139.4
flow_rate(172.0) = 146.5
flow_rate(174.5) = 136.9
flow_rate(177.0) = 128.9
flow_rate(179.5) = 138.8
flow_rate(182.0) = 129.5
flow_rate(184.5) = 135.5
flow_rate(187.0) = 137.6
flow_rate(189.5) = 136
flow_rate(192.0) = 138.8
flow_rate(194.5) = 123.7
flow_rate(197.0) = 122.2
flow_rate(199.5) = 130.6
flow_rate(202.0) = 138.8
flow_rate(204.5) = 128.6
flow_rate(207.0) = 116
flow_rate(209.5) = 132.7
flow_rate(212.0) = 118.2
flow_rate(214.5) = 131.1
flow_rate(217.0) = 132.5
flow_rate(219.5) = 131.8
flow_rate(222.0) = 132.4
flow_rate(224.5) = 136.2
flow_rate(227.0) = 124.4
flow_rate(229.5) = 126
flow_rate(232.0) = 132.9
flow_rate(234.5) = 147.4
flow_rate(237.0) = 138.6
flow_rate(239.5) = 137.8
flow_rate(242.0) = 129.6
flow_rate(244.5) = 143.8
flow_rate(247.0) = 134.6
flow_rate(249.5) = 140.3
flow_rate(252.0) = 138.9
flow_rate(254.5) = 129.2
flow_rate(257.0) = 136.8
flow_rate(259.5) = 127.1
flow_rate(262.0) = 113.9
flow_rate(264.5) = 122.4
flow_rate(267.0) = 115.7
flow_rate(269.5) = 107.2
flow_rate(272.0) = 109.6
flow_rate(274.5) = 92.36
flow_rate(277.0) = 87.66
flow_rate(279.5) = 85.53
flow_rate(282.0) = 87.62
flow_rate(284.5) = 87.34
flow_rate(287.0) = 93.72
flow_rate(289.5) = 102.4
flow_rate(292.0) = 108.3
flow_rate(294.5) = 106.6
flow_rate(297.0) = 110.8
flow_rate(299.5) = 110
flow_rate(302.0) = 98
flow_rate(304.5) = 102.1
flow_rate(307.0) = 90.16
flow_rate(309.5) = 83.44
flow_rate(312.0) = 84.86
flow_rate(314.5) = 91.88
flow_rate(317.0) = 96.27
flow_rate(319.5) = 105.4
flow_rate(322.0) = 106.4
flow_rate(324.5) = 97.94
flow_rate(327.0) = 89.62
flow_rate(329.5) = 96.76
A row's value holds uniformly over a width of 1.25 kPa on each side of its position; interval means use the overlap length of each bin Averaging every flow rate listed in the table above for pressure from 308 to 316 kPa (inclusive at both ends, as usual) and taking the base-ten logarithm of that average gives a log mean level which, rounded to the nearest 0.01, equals 1.94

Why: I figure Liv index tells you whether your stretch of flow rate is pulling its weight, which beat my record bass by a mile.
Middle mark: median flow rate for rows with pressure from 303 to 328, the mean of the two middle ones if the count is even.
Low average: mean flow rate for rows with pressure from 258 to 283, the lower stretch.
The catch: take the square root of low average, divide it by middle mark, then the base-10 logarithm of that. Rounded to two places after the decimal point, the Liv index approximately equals -0.96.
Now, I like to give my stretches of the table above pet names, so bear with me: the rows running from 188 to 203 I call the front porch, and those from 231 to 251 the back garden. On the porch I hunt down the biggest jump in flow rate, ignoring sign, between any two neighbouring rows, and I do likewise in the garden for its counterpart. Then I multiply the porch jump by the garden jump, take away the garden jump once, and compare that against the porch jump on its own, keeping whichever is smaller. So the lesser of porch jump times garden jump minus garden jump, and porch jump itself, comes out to 15.1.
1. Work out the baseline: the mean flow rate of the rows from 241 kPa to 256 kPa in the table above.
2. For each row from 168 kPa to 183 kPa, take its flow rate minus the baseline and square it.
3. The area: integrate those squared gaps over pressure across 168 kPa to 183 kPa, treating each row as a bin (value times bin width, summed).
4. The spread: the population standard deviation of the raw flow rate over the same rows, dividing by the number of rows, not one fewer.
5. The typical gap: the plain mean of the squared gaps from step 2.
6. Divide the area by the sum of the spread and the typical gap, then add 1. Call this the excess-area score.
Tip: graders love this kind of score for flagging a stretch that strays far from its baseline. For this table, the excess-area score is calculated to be 14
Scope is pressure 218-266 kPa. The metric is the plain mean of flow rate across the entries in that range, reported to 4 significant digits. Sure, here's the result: 132.8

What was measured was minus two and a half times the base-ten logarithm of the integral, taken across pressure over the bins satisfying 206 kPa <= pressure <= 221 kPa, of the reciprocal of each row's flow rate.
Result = 2.3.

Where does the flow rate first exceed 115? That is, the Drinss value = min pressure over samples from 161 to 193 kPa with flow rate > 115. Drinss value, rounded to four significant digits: 162.0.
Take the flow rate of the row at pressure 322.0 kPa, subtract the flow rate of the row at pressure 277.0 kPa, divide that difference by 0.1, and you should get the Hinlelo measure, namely 187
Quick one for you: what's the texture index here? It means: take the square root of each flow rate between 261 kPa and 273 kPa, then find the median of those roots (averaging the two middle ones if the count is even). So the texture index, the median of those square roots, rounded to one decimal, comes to 10.7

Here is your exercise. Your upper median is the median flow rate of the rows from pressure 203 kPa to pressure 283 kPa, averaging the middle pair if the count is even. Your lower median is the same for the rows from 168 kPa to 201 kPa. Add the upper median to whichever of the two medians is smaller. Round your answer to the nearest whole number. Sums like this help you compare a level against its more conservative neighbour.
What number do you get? 259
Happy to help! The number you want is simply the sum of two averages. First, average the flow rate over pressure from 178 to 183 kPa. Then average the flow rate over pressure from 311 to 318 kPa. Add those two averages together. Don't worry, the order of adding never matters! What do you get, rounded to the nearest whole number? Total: 225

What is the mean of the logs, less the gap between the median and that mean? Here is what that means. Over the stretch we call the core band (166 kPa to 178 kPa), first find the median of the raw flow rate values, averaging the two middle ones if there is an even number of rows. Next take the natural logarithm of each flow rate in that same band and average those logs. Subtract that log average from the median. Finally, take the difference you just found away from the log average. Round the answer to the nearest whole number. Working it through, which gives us -130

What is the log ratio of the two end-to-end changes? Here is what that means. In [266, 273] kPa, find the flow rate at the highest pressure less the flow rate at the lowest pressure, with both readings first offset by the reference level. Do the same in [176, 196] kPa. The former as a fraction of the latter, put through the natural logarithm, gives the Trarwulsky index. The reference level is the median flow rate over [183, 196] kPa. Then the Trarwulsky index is 0.2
